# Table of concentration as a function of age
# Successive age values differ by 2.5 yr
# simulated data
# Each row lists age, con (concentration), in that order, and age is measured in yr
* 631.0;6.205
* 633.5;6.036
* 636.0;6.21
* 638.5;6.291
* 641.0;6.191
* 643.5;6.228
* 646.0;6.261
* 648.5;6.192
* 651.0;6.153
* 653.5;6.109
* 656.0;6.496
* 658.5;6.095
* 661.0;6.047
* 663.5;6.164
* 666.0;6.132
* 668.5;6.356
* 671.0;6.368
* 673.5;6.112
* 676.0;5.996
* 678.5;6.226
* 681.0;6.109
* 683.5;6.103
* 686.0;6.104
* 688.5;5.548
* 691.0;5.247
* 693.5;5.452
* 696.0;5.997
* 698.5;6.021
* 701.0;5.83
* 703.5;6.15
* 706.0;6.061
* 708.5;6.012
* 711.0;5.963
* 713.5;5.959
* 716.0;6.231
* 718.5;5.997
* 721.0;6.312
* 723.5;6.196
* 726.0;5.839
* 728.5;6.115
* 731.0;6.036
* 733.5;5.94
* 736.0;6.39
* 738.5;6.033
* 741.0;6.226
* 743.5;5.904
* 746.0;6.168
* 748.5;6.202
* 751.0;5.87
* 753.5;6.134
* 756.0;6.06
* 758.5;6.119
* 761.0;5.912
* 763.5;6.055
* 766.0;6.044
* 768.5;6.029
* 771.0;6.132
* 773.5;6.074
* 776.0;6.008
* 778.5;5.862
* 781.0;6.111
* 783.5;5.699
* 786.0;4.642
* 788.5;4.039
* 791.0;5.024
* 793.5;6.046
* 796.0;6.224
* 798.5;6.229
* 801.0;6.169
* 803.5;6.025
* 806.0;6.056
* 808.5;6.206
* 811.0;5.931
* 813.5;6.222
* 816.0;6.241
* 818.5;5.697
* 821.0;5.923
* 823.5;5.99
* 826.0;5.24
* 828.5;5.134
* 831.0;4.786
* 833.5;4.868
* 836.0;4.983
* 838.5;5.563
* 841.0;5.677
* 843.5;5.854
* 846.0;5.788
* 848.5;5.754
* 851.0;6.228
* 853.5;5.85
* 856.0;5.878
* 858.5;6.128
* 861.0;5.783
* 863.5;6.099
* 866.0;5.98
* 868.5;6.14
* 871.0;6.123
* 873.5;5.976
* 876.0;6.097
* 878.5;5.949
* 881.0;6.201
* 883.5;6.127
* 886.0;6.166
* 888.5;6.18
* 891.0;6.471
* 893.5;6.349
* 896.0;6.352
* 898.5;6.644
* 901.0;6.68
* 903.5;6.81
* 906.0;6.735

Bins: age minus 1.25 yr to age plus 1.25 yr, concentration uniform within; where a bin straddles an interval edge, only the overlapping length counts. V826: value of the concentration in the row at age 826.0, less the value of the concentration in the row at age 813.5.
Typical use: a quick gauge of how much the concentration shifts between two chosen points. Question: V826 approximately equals -0.98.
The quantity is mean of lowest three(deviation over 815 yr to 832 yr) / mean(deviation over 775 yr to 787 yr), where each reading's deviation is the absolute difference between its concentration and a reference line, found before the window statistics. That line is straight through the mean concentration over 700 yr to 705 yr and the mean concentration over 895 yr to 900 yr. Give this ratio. 0.5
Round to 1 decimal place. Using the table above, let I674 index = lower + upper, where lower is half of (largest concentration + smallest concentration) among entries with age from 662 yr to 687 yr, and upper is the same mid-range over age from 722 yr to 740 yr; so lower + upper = 12.3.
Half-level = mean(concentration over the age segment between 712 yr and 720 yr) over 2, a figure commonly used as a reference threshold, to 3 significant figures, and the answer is 3.03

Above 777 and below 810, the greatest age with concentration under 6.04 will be 803.5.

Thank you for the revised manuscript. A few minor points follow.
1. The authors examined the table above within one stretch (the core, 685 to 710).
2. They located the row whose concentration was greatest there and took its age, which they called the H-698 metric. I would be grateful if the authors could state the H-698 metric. 703.5 yr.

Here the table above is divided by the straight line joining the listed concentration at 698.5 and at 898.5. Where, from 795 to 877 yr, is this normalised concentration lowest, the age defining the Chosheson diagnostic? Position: 831.0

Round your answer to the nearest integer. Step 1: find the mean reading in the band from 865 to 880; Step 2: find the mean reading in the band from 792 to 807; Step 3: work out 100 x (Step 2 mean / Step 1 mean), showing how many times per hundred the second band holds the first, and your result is 101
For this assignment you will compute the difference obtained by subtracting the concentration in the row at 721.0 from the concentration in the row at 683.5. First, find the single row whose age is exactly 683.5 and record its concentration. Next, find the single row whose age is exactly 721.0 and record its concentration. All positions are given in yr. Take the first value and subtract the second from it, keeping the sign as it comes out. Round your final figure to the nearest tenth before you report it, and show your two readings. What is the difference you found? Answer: -0.2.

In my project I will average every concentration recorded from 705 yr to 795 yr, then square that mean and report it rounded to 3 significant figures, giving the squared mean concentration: 35.2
